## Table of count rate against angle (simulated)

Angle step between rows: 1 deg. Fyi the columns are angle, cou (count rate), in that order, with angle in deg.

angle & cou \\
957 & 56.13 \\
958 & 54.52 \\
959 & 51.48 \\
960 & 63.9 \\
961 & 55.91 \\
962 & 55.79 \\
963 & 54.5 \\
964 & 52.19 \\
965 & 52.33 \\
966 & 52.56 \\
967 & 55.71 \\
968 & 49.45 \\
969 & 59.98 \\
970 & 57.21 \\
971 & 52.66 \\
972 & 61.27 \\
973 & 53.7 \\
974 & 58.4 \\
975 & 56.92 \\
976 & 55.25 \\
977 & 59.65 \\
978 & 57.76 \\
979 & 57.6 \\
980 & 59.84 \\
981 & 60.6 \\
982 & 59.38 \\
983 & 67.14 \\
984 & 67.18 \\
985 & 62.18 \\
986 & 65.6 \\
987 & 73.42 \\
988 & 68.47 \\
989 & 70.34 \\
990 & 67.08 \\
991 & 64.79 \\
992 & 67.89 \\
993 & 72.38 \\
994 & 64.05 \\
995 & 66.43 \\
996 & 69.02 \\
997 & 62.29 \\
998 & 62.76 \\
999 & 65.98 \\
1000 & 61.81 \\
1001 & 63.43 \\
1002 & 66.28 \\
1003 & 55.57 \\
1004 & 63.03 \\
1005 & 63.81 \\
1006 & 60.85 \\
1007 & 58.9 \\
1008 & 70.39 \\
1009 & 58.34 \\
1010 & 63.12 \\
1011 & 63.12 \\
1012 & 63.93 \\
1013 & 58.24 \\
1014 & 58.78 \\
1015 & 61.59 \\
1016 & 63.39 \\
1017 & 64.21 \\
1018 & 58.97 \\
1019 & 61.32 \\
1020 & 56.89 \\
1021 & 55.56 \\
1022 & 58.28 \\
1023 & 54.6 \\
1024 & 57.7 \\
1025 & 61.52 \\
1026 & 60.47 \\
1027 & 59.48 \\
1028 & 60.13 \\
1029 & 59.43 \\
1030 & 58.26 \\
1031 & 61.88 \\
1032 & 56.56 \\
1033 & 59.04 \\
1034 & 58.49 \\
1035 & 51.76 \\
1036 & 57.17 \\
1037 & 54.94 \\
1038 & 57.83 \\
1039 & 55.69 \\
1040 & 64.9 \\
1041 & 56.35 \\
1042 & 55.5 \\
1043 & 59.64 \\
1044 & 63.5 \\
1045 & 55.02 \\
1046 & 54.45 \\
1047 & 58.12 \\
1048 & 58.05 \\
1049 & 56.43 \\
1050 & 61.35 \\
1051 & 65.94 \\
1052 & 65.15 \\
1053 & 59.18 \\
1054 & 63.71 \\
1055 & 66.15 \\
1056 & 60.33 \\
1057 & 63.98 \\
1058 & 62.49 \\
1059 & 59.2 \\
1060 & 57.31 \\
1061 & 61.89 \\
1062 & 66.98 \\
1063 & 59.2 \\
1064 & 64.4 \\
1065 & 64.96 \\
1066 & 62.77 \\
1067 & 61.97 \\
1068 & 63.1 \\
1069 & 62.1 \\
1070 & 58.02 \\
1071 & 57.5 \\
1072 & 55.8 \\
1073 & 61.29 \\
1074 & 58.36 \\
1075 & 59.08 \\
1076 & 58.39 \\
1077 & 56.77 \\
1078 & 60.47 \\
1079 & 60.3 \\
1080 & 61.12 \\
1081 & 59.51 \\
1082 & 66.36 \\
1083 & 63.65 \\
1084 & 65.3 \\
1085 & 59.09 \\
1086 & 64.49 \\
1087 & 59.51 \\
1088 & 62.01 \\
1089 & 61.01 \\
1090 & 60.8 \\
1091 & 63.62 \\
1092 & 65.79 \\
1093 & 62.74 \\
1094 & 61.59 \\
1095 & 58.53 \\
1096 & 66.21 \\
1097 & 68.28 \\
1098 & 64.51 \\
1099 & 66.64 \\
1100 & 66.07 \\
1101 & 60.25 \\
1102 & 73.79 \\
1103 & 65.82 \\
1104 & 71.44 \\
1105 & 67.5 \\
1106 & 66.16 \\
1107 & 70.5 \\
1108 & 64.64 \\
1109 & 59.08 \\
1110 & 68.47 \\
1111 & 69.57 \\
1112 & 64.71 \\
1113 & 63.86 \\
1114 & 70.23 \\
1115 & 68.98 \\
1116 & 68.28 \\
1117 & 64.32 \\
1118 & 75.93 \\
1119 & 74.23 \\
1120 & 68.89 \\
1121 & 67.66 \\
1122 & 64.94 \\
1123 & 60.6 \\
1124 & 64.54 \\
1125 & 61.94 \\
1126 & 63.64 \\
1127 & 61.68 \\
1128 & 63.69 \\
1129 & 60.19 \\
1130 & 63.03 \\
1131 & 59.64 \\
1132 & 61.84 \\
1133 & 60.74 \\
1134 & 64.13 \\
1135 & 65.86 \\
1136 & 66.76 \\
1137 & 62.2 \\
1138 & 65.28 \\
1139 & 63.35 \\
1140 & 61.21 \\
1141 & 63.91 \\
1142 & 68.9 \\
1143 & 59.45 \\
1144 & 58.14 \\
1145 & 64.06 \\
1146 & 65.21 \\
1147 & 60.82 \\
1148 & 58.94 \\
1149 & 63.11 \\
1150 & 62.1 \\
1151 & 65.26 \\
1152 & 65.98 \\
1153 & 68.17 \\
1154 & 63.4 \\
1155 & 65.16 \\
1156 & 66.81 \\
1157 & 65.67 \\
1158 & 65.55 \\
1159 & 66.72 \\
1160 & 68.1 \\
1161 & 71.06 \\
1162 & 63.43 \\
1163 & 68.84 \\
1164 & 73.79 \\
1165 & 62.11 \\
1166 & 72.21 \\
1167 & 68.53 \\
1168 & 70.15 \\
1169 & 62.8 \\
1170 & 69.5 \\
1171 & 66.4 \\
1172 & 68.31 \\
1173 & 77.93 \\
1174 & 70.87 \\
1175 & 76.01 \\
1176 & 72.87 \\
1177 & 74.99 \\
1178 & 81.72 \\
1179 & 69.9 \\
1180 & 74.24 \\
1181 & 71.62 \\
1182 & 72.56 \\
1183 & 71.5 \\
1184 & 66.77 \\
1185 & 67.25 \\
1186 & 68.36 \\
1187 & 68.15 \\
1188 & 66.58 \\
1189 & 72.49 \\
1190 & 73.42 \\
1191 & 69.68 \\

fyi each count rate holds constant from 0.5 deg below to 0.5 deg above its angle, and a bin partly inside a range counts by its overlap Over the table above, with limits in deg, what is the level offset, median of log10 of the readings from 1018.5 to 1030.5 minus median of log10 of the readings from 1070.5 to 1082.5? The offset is 0.00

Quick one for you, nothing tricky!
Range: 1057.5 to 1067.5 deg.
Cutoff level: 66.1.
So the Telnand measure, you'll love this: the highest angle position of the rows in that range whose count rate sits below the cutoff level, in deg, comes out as 1067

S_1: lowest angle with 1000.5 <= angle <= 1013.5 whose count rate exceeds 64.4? 1002 deg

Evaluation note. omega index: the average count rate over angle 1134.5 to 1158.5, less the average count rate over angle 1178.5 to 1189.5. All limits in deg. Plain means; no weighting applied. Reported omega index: -6.0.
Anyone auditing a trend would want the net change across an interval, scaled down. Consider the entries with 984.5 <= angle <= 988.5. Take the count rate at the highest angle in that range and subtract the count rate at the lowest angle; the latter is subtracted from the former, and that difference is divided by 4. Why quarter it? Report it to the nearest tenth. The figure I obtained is 1.6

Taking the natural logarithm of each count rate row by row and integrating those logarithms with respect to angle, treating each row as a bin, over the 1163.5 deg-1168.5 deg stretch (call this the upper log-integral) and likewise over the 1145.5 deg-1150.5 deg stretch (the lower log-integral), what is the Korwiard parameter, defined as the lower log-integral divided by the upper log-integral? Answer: 0.97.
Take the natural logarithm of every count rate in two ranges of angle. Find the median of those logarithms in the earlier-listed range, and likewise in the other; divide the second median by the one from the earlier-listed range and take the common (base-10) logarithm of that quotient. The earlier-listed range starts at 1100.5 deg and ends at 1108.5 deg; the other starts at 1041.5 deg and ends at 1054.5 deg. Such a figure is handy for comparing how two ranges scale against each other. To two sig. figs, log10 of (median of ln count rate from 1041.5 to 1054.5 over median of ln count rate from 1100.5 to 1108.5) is -0.013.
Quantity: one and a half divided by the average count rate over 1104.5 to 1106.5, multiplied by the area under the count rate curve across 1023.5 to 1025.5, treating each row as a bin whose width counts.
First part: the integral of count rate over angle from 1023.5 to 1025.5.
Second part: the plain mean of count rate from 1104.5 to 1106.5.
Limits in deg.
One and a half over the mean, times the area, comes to 2.68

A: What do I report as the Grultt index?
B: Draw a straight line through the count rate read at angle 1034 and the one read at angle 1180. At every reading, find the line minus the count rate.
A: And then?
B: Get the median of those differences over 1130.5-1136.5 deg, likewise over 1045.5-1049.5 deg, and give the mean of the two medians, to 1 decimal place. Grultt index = 4.5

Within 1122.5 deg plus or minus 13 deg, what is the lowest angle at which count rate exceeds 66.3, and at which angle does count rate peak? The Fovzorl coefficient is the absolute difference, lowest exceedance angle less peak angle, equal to 8 deg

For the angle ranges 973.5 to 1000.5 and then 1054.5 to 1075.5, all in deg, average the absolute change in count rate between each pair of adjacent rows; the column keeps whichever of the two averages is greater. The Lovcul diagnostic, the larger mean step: 3.3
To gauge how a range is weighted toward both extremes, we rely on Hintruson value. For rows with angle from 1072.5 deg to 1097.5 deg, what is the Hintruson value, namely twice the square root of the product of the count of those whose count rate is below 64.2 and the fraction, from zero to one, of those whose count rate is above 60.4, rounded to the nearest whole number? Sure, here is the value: 7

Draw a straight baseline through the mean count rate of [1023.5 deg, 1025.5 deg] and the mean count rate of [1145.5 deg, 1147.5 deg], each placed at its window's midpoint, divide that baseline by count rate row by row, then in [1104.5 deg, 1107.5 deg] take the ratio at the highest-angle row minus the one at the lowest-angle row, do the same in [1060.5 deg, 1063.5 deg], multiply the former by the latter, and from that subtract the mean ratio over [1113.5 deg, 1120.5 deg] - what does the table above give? -0.89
